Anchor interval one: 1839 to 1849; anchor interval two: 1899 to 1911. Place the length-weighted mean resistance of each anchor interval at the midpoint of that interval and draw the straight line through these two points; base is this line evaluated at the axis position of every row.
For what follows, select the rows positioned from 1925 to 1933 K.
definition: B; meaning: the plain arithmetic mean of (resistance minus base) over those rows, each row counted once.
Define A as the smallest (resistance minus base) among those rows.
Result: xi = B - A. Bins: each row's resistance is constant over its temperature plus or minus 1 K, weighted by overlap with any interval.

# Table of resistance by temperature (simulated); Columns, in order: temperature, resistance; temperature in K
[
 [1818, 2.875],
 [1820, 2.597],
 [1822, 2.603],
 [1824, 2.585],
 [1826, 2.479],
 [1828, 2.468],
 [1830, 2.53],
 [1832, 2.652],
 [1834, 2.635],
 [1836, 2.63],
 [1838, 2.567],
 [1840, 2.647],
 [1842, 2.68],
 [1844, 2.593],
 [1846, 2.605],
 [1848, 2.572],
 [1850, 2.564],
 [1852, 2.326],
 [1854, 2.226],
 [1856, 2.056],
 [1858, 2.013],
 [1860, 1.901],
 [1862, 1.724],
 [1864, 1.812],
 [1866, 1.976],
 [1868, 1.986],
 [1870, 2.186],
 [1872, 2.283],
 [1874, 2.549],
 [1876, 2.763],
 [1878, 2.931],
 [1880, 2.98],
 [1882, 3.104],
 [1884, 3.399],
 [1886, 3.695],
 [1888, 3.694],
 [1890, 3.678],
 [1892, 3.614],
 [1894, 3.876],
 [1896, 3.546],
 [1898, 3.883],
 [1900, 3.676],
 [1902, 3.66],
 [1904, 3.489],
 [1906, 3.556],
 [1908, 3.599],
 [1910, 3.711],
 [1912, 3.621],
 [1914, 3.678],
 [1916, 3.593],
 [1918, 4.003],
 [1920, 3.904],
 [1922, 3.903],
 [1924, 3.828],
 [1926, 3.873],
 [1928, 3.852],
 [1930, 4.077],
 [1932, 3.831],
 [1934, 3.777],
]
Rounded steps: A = -0.2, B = -0.10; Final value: 0.13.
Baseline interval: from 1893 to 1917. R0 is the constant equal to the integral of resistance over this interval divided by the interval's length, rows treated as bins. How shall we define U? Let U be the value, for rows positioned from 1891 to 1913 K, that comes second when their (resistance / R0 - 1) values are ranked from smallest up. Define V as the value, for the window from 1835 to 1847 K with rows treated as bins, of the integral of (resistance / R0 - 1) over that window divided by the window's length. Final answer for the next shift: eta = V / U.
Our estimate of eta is 9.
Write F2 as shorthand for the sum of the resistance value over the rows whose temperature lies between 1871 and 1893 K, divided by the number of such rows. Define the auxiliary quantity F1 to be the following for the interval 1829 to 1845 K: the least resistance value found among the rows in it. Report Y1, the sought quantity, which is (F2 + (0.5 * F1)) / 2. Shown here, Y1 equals 2.21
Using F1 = 2.53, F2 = 3.15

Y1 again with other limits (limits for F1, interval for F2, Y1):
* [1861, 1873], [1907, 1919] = 2.28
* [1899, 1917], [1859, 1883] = 2.05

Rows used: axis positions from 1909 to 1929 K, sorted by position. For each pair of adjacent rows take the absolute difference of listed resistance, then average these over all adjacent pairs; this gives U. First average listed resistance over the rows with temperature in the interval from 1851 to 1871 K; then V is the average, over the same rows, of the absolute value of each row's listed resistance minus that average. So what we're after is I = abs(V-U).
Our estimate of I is 0.044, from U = 0.098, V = 0.14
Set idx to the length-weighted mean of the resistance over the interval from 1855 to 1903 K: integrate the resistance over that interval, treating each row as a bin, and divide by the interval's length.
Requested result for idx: 2.9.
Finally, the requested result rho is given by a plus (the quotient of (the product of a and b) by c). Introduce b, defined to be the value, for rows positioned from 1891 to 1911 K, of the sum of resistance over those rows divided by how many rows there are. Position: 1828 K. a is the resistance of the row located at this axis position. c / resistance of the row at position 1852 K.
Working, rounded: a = 2.468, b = 3.66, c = 2.326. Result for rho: 6.4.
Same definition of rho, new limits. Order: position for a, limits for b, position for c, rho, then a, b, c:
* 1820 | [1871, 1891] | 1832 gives 5.6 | 2.597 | 3.11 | 2.652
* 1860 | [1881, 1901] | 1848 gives 4.6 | 1.901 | 3.62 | 2.572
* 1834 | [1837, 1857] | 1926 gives 4.3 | 2.635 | 2.48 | 3.873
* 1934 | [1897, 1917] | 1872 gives 9.8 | 3.777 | 3.65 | 2.283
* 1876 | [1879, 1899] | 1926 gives 5.3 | 2.763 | 3.55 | 3.873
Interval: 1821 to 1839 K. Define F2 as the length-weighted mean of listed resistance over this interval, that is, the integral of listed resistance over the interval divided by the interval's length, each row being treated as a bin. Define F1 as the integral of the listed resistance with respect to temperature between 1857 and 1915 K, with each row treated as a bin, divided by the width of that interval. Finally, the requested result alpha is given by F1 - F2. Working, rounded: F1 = 3.1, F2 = 2.6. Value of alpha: 0.5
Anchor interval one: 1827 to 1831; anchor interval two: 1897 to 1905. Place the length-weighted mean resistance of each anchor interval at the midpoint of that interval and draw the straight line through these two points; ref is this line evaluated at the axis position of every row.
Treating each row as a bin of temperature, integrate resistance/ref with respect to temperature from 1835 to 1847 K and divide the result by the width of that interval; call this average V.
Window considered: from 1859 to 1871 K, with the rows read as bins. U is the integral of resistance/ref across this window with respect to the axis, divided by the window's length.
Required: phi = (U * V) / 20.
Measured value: 0.030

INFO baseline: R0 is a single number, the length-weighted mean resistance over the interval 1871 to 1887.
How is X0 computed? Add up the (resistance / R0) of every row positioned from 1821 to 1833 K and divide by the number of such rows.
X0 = 0.86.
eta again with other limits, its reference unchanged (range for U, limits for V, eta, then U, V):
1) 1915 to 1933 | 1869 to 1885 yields -5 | 0.05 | -0.24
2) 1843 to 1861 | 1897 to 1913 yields 0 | -0.45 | 0.00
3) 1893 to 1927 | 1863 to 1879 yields 12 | -0.03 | -0.37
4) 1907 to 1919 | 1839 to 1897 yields 17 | -0.02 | -0.26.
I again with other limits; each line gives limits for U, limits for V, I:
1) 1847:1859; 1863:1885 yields 0.337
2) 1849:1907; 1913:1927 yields 0.044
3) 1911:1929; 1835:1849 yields 0.066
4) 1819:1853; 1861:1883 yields 0.376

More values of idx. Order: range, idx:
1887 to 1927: 3.7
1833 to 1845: 2.6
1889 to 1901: 3.7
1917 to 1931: 3.9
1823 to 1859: 2.5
